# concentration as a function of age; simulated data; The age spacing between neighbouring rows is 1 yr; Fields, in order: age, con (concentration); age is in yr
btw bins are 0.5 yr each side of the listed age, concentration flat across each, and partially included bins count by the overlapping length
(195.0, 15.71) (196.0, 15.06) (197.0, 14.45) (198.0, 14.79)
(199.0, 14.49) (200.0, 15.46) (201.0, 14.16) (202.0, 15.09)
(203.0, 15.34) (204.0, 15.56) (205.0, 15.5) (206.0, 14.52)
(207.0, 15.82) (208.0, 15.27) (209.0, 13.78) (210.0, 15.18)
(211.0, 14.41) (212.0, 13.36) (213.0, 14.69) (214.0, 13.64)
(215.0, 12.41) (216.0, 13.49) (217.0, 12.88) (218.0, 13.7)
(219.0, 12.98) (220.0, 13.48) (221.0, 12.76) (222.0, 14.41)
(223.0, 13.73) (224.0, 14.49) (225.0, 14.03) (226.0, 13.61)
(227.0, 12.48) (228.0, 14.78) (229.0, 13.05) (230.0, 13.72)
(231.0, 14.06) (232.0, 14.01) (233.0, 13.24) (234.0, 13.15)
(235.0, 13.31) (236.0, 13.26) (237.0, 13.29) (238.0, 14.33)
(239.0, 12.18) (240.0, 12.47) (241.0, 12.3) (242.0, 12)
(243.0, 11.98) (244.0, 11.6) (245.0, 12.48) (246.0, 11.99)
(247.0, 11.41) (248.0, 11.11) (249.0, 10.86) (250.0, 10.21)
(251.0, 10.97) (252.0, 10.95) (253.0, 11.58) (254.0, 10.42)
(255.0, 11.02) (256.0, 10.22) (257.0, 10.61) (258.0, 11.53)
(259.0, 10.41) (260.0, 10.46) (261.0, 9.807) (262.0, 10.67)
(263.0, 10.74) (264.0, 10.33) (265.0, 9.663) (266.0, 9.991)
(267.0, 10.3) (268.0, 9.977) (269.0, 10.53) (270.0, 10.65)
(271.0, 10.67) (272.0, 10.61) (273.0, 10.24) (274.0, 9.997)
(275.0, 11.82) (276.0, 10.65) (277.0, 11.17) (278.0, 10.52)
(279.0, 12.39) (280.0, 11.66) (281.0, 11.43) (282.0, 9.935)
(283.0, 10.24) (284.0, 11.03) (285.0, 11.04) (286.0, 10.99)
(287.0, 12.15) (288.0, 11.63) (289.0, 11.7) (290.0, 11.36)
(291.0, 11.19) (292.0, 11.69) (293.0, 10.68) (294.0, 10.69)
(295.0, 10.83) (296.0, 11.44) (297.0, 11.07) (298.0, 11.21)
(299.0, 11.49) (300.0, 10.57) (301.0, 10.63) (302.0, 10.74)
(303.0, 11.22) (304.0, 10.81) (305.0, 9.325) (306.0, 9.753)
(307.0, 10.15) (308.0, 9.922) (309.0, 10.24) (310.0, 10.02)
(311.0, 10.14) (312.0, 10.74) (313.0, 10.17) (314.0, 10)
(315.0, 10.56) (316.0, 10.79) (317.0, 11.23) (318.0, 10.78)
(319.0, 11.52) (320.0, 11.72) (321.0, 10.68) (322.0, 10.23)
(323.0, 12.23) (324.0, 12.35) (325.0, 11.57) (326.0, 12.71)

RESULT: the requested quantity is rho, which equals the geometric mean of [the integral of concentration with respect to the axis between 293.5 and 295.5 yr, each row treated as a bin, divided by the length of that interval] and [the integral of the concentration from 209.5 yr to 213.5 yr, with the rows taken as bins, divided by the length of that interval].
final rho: 12.5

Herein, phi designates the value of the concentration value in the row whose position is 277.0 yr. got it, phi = 11.17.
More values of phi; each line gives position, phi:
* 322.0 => 10.23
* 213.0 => 14.69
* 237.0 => 13.29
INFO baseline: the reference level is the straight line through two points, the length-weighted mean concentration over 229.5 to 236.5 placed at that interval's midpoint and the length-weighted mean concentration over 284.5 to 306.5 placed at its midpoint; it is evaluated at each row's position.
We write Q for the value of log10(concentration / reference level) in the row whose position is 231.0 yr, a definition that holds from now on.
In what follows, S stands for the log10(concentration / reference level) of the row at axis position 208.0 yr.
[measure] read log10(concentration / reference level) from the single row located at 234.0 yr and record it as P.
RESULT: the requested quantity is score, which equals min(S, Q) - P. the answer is 0.025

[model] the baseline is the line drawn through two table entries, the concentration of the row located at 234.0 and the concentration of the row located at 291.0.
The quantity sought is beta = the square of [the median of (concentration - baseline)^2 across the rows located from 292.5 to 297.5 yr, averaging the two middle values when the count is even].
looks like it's 0.02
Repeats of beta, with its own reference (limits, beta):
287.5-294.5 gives 0.02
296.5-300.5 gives 0.01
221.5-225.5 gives 0.27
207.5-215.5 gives 0.23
